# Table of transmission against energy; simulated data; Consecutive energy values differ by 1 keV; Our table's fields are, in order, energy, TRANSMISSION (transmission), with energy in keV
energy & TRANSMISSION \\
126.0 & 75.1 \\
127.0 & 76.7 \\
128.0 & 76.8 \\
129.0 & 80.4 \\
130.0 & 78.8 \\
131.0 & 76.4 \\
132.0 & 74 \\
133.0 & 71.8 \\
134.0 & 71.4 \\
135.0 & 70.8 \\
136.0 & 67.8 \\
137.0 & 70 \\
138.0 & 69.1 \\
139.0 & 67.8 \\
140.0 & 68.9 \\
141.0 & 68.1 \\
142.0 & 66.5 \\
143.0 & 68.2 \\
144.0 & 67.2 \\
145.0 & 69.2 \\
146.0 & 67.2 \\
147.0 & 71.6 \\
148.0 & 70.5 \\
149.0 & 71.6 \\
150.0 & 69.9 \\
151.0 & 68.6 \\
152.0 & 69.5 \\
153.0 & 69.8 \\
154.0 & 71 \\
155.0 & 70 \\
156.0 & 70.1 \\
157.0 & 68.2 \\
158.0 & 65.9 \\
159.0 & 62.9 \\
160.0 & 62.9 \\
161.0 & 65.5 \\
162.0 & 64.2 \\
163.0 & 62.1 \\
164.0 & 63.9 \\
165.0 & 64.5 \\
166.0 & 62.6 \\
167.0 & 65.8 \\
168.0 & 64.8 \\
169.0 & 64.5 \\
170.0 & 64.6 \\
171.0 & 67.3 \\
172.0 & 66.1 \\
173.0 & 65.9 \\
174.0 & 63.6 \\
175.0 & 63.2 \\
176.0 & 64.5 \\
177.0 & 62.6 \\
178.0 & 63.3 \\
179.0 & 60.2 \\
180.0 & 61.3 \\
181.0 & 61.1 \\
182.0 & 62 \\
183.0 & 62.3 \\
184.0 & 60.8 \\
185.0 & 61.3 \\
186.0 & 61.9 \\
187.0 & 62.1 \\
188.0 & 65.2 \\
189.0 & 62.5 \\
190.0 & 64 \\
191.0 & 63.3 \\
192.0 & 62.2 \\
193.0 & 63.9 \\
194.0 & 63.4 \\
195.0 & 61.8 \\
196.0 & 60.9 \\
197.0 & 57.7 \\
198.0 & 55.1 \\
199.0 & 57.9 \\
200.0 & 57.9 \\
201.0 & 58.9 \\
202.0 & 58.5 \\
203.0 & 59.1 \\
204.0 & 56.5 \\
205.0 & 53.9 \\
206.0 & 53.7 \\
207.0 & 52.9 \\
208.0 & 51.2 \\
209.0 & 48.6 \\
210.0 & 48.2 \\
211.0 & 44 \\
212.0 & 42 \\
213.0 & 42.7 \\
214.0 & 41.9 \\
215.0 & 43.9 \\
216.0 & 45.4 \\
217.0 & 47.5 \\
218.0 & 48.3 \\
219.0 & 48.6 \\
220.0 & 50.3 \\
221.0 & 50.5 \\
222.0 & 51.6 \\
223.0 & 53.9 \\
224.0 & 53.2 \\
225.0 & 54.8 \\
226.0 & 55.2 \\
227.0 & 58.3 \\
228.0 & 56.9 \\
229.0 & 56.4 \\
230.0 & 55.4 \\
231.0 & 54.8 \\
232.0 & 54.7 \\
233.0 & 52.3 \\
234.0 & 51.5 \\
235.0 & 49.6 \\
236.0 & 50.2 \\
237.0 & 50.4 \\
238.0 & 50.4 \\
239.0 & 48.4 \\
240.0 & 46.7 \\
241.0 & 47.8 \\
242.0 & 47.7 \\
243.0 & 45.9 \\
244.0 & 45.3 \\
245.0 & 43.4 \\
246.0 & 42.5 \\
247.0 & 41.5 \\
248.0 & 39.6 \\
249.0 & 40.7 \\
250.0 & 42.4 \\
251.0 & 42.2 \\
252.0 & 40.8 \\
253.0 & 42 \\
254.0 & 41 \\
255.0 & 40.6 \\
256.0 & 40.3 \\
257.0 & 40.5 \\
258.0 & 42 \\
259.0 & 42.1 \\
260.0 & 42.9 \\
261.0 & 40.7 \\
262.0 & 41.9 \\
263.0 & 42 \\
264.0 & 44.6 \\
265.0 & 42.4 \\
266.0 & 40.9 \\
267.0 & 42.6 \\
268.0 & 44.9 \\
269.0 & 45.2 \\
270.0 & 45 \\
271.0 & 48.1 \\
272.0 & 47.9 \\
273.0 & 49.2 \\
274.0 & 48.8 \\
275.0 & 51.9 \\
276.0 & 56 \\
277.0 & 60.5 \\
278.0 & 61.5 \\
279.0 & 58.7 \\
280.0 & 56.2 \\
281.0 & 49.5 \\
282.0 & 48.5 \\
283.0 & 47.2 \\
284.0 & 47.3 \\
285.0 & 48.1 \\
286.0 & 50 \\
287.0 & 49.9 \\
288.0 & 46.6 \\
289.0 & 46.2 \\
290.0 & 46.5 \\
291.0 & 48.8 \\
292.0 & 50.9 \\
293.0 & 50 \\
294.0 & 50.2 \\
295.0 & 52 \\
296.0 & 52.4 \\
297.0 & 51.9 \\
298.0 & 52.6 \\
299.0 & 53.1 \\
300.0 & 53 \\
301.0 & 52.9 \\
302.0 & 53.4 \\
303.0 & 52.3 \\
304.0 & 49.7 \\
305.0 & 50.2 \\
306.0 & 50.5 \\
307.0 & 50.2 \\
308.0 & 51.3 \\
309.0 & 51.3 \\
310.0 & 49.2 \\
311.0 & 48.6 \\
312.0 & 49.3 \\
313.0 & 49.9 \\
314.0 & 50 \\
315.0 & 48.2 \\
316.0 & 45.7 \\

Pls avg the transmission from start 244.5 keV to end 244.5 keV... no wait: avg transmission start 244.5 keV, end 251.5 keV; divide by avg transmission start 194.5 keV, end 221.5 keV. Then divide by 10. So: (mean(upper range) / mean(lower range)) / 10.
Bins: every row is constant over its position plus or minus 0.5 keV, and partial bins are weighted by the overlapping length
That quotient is 0.081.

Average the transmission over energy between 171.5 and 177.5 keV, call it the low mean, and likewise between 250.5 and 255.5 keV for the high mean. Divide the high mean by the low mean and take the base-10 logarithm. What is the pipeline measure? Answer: -0.19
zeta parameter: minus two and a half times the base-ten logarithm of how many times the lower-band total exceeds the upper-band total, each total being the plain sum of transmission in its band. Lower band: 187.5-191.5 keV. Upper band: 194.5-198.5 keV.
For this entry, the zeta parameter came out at -0.09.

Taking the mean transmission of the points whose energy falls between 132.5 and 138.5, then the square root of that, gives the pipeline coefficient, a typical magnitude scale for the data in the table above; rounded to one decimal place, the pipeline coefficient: 8.4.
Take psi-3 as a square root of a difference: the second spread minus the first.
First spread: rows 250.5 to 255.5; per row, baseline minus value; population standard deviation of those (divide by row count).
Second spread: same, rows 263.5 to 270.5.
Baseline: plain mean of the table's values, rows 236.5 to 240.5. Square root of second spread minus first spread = 0.95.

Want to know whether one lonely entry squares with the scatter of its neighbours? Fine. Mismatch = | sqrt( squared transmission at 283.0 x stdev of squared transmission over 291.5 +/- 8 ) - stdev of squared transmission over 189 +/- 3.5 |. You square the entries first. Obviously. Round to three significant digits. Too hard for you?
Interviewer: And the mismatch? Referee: 561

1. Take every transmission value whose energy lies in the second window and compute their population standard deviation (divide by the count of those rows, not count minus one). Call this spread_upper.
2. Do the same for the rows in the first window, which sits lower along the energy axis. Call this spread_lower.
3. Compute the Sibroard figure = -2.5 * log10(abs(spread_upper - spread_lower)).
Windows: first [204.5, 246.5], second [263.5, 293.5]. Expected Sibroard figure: 0.6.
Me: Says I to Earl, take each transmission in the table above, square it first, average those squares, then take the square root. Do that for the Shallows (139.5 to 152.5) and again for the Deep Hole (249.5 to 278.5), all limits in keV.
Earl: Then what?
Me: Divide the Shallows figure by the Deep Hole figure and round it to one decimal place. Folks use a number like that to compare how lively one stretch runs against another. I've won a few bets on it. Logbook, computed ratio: 1.5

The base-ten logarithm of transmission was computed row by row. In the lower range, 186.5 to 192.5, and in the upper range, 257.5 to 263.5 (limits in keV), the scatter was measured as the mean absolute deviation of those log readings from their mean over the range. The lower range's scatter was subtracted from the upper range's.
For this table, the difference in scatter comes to -0.0021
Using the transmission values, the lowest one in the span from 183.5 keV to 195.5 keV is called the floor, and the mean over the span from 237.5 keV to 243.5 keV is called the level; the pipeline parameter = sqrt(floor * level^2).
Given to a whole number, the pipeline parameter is 373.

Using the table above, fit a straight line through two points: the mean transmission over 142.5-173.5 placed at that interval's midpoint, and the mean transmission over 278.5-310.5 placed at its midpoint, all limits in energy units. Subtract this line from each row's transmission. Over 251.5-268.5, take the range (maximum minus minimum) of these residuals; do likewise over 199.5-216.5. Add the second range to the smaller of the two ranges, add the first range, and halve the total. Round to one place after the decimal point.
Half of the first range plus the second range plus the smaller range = 14.0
